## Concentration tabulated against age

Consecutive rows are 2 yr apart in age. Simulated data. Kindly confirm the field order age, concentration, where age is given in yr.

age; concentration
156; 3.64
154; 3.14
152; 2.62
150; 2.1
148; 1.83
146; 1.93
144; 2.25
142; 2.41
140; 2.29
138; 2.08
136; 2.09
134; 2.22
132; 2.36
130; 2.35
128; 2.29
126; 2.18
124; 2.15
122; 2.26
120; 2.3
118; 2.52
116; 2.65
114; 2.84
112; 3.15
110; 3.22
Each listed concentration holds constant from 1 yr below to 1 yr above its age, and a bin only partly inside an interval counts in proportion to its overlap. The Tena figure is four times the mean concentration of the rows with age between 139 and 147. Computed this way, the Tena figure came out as 8.88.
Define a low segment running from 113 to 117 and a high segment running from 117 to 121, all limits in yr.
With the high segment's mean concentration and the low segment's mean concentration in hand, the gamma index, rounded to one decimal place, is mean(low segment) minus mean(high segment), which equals 0.3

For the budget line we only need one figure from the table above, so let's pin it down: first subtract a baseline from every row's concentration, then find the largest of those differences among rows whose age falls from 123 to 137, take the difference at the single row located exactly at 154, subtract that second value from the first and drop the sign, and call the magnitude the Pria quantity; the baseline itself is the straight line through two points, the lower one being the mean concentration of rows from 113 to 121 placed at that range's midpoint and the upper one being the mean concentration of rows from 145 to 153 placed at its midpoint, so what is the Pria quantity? 1.1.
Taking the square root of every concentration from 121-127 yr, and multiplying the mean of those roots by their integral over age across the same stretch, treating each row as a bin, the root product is 13.2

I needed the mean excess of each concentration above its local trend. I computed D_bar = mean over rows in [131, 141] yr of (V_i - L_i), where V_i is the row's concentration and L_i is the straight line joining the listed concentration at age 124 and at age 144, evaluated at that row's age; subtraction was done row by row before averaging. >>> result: -0.002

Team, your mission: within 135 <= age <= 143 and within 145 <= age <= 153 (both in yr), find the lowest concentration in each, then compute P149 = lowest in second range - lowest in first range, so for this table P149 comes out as -0.25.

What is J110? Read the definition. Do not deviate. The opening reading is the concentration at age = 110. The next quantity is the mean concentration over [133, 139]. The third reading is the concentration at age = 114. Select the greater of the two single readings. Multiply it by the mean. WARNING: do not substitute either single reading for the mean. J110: 6.86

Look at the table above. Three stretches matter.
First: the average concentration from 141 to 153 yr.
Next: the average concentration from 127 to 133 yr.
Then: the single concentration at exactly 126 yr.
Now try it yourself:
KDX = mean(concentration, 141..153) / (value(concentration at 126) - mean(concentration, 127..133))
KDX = -14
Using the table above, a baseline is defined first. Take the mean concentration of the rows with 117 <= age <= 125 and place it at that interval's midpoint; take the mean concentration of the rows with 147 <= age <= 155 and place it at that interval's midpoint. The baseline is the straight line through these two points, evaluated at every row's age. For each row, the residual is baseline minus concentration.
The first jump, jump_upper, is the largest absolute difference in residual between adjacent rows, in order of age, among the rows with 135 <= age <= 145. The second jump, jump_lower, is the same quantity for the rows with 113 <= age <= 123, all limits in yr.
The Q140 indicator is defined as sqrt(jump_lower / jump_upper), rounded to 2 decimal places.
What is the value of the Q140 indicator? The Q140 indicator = 1.06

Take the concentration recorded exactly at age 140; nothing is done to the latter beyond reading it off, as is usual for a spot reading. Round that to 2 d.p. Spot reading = 2.29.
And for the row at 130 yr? 2.35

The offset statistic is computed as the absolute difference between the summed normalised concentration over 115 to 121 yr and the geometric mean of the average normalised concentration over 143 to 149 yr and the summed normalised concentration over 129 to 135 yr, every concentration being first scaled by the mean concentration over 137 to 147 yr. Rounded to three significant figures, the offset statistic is 1.71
